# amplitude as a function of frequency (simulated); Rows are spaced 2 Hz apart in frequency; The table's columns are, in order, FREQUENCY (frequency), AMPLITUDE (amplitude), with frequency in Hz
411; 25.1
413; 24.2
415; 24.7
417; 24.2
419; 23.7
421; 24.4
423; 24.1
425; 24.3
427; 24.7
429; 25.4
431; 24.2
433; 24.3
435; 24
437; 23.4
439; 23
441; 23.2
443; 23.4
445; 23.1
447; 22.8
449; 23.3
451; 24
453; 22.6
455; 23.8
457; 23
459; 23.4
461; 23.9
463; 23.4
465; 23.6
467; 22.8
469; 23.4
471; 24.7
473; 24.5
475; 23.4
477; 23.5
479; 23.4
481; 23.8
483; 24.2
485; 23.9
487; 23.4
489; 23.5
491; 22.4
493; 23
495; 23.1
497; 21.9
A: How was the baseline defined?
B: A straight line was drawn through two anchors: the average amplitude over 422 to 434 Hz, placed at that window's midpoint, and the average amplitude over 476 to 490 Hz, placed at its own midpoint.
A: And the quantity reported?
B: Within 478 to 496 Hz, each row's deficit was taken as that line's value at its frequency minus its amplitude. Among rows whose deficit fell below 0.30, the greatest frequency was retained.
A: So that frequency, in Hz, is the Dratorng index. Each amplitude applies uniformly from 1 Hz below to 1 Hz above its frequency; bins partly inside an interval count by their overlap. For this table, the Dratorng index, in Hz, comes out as 489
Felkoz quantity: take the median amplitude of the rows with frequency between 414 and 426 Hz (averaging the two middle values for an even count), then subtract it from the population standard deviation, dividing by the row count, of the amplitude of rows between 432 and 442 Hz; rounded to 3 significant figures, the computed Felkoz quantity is -23.8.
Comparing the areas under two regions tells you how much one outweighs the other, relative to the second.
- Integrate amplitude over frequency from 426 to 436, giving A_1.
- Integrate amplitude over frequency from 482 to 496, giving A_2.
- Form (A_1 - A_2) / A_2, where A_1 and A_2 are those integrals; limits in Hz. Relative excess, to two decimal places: -0.25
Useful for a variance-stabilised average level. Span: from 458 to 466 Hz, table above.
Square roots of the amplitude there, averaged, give 4.86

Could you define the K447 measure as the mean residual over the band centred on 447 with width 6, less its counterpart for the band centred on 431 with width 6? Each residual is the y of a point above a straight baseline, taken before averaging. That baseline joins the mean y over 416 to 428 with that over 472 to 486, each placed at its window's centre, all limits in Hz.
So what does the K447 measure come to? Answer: -1.4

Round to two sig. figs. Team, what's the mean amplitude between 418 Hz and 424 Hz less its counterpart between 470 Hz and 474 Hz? -0.53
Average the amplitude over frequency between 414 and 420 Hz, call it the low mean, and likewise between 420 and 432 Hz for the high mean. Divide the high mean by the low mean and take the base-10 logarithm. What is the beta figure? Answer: 0.006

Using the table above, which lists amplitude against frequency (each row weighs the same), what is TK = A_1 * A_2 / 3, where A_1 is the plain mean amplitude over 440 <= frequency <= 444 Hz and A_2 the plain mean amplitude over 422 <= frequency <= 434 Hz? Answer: 190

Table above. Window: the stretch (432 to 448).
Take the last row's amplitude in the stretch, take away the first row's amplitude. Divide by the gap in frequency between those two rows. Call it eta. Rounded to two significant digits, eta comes -0.11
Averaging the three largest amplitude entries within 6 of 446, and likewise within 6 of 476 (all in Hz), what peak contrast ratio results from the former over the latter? 0.97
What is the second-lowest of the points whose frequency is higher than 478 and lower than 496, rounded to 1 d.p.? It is 23.0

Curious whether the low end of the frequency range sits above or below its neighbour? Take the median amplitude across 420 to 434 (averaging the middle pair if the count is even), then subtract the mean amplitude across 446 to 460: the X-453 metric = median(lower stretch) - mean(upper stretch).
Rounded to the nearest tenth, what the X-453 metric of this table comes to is 1.0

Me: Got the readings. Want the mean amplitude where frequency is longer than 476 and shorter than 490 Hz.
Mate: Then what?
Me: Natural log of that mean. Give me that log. 3.16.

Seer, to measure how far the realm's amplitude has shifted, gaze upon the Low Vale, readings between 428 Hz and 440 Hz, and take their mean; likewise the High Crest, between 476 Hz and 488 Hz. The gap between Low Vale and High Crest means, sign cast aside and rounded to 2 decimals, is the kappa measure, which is 0.35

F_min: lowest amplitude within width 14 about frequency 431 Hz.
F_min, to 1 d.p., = 23.4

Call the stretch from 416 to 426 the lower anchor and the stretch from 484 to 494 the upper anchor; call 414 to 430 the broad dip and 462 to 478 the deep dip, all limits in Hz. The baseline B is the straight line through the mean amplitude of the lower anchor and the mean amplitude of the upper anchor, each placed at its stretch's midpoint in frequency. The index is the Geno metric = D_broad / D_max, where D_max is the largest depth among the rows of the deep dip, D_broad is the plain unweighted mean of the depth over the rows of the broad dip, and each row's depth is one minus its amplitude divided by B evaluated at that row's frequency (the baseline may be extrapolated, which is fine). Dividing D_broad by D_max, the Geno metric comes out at -0.4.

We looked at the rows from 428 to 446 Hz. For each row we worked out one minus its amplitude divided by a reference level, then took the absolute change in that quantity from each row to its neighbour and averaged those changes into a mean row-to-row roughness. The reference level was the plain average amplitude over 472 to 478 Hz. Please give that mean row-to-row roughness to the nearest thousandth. 0.017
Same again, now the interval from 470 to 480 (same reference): 0.016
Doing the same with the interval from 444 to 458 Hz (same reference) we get 0.034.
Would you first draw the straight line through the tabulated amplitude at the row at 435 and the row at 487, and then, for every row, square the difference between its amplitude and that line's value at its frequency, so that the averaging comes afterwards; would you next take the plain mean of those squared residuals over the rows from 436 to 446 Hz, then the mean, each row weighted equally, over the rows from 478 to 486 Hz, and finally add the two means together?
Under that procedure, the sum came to 0.76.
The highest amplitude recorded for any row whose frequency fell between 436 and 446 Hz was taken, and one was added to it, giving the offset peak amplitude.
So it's 24.4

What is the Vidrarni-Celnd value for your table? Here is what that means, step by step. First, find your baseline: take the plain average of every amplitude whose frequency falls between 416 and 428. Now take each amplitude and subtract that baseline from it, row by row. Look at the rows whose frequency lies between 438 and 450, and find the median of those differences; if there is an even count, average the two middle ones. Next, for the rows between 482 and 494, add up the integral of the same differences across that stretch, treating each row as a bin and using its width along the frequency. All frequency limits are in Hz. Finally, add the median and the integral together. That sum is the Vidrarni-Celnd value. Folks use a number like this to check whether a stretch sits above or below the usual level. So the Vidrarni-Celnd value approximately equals -11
